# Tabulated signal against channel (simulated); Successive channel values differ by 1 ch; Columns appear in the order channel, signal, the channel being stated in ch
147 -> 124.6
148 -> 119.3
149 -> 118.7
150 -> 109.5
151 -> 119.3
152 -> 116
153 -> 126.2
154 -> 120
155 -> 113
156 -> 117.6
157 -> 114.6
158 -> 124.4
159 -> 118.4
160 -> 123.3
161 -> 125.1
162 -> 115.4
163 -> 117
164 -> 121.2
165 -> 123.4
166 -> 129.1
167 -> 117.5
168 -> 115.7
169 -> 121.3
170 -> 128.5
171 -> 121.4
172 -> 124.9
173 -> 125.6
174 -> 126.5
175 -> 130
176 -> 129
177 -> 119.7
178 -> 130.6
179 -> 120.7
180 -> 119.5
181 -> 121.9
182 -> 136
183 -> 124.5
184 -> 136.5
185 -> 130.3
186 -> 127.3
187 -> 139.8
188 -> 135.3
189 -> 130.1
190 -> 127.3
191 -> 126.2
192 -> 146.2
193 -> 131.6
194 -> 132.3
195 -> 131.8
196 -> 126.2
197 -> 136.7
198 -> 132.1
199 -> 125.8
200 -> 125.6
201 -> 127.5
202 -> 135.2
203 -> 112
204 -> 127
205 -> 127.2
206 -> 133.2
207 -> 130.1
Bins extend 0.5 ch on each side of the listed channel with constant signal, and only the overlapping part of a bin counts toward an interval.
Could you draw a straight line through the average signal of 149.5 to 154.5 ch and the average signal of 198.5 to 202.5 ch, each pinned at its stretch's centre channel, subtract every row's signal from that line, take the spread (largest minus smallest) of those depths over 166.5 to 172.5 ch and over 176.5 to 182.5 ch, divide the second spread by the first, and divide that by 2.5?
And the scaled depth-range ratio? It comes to 0.520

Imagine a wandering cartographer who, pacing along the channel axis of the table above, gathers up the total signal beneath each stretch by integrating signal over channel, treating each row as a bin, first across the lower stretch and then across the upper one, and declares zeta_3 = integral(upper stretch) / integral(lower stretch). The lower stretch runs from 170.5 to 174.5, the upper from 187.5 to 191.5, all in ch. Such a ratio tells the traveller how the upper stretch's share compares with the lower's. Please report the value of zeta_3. 1.04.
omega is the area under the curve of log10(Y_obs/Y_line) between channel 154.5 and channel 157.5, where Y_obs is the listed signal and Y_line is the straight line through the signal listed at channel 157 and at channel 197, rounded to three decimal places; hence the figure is 0.011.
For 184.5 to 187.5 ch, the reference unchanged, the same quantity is 0.017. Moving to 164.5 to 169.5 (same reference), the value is 0.021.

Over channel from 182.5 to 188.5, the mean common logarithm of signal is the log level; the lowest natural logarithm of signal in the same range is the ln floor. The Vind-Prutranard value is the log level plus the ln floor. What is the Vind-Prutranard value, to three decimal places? 6.945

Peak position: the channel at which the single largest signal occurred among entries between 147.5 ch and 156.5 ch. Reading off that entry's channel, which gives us 153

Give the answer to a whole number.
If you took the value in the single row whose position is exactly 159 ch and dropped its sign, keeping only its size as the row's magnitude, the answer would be 118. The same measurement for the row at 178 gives 131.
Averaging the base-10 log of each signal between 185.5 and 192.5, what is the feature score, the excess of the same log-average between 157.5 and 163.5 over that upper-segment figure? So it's -0.04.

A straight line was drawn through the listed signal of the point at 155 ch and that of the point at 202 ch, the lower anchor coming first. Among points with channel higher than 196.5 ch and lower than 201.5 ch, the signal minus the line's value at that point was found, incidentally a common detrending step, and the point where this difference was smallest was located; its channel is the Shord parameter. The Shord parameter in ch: 200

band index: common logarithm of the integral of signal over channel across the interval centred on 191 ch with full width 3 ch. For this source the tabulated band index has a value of 2.60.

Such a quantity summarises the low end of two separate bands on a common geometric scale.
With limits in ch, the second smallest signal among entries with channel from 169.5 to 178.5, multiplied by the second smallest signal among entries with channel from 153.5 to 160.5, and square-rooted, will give 118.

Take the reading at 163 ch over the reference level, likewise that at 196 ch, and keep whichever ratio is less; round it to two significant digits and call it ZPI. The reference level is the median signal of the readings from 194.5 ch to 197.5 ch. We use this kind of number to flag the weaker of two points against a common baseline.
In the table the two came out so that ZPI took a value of 0.89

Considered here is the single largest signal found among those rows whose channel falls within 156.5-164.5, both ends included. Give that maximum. 125.1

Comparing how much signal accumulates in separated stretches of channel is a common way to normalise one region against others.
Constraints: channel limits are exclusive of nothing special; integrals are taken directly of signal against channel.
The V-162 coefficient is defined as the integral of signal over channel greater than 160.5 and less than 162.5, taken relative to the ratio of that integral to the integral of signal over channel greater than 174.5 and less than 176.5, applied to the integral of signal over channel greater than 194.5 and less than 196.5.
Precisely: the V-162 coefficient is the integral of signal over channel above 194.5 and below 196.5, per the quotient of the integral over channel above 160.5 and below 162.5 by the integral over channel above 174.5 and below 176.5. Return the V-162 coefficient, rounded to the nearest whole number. 278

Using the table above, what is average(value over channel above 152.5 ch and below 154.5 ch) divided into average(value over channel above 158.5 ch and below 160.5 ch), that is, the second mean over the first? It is 0.98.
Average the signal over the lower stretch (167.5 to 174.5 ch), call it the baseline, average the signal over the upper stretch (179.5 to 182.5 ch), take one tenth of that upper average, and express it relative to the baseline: 0.102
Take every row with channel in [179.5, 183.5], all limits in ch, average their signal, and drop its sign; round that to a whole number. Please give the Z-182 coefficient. 125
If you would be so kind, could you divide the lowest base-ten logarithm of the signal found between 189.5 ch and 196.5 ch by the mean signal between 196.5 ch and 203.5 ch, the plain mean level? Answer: 0.0164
